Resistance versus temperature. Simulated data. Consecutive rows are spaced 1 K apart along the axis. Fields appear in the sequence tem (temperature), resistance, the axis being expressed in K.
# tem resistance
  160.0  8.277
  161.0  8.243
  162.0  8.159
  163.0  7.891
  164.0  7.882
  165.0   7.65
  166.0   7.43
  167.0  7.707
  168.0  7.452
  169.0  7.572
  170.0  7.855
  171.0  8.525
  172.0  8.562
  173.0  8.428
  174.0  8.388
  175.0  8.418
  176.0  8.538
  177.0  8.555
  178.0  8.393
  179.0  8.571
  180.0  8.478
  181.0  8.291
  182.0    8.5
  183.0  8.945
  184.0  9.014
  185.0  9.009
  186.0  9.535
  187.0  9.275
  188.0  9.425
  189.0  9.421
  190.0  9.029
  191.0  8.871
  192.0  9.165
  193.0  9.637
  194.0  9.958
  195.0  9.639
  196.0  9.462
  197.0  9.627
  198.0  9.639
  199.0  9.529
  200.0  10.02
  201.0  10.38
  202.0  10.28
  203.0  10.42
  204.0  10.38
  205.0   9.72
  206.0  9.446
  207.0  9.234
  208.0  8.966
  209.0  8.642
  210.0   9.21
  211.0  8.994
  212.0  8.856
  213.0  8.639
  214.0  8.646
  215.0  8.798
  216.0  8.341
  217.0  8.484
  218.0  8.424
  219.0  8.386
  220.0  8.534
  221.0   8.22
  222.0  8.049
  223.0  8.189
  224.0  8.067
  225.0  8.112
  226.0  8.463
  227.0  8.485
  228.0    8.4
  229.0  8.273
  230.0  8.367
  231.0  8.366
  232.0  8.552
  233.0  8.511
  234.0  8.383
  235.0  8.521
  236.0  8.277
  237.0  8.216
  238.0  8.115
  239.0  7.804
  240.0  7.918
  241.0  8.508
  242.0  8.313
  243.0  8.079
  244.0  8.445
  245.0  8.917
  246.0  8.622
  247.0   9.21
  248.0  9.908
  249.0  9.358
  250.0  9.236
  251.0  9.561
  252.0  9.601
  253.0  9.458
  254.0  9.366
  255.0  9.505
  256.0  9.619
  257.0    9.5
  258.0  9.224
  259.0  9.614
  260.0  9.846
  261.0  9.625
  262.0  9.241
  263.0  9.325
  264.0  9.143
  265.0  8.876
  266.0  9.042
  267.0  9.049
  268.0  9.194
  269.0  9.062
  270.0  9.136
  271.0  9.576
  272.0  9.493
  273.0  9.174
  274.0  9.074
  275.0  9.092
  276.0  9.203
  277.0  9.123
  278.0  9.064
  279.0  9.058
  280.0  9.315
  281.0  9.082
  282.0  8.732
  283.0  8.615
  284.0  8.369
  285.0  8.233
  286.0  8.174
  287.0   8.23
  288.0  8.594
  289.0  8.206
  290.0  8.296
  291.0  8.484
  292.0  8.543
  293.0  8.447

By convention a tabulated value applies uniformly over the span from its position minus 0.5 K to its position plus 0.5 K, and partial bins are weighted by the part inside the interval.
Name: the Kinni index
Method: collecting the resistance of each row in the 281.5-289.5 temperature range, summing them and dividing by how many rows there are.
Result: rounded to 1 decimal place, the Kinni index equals 8.4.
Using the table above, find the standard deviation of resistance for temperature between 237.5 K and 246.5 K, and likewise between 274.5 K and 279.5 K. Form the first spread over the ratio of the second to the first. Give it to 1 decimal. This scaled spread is 2.2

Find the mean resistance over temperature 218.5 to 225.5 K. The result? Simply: 8.2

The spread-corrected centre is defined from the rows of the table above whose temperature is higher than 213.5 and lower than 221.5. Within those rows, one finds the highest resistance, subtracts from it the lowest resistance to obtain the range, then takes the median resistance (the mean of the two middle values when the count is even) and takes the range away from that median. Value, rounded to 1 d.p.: 7.9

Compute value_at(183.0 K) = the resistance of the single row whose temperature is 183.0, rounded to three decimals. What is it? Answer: 8.945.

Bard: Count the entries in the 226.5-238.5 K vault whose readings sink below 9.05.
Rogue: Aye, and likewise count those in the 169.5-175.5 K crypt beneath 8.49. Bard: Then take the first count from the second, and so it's -8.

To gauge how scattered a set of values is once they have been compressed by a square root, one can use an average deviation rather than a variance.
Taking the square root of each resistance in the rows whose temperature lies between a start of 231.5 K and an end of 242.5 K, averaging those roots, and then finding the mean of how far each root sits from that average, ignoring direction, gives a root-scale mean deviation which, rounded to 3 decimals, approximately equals 0.034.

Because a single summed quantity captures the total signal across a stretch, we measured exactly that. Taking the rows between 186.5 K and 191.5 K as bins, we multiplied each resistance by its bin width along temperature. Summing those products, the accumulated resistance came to 46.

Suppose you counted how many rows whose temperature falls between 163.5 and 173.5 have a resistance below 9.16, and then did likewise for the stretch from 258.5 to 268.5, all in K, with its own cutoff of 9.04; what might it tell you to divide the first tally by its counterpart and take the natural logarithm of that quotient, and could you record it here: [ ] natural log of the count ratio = 2.3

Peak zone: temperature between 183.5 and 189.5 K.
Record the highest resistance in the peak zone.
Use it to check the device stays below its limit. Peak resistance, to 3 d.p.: 9.535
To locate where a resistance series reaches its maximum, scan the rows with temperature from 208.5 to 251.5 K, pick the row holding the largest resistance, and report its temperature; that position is 248.0 K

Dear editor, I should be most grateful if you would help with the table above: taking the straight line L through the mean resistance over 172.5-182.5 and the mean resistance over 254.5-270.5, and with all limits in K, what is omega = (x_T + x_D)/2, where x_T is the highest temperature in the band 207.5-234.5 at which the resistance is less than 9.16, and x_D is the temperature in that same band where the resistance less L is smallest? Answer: 229.0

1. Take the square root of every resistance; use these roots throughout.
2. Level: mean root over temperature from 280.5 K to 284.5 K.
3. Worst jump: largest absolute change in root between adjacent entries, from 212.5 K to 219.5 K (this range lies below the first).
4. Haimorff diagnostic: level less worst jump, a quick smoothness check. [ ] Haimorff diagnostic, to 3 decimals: 2.871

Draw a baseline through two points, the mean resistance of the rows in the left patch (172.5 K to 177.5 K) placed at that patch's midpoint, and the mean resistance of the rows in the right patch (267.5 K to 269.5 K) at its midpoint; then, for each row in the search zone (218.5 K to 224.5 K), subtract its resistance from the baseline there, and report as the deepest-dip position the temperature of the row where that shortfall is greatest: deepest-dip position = 222.0 K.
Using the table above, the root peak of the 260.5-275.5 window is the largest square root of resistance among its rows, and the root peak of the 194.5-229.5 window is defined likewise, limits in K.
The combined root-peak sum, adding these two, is 6.33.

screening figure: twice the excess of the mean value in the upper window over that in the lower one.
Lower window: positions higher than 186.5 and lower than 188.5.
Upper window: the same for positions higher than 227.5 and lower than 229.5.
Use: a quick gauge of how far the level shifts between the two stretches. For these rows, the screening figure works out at -2.0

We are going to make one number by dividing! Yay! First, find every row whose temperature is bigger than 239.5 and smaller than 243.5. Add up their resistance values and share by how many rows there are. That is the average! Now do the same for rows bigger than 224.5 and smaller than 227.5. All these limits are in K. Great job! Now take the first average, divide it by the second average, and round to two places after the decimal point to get 0.98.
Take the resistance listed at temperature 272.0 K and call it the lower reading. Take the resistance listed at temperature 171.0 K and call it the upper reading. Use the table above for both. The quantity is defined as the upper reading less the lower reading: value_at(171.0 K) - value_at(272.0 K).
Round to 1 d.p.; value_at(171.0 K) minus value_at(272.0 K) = -1.0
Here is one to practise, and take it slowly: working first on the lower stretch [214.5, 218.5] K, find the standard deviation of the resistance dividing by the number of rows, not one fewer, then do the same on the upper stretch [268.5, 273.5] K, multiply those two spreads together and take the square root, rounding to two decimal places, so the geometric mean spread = 0.19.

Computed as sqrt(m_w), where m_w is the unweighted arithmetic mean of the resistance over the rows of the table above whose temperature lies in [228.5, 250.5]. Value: 2.92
